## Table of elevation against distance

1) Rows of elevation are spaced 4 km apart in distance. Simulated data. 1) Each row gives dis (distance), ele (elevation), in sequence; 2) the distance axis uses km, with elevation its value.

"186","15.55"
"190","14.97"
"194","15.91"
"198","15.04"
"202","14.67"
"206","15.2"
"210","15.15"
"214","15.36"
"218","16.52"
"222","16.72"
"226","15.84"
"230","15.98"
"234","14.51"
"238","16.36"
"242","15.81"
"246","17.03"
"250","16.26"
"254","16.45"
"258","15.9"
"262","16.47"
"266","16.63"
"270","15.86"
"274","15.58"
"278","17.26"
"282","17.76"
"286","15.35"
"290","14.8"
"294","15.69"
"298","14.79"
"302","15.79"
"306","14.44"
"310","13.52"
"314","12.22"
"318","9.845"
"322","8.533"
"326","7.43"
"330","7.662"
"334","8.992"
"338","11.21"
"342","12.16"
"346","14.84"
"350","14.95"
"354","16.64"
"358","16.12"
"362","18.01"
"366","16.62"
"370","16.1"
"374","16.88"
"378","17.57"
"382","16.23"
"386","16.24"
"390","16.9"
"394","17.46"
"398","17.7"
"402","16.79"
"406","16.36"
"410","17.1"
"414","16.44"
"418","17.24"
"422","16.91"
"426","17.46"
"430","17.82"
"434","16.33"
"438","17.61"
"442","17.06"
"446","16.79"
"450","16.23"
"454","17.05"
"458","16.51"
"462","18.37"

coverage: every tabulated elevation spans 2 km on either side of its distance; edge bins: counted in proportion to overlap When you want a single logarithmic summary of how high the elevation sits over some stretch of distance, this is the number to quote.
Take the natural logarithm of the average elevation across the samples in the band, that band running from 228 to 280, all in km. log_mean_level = 2.78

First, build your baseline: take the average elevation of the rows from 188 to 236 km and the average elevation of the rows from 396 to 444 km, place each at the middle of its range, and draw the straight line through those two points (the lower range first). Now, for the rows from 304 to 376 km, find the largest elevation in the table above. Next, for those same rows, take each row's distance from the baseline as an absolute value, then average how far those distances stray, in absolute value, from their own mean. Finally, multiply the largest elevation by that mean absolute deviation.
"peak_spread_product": 50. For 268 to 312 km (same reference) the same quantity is 11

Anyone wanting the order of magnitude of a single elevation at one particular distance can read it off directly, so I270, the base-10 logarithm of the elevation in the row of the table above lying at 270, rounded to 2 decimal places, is 1.20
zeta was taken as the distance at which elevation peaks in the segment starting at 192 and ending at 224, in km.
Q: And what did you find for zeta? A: 222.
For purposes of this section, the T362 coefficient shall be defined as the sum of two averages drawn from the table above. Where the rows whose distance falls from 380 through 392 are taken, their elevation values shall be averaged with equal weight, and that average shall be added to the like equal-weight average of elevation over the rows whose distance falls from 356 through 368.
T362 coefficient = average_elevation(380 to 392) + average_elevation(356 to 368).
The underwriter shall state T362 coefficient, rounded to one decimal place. 33.4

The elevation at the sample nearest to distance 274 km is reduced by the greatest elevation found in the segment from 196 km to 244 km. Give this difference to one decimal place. -1.1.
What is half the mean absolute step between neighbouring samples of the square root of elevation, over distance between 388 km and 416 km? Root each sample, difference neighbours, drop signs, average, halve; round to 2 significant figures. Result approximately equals 0.036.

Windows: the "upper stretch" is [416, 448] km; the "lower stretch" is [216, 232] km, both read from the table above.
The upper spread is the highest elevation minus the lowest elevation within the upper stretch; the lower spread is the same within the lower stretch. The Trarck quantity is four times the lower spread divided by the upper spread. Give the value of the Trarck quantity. 2.4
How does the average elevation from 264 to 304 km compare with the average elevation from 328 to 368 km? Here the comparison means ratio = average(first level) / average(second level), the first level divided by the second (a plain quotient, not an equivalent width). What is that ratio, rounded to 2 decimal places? 1.16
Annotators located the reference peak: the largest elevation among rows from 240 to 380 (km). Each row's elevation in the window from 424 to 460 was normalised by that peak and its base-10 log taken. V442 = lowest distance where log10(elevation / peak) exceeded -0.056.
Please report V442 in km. 426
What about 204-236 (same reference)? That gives 218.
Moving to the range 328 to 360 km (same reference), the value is 354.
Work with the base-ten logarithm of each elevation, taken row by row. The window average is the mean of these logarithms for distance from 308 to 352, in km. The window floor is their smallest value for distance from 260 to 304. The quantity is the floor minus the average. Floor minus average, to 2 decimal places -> 0.14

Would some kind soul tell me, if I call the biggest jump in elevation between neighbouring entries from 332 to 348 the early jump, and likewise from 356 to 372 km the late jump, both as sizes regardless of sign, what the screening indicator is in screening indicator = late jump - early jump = -0.8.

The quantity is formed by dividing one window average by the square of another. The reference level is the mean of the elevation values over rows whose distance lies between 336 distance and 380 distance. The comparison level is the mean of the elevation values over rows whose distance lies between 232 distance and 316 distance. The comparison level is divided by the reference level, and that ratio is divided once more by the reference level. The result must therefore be 0.065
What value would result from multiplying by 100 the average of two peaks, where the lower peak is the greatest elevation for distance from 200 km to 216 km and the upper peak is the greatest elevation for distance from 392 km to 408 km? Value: 1653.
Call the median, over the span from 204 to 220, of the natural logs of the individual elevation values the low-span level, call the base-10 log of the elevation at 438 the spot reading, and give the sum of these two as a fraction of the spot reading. 3.189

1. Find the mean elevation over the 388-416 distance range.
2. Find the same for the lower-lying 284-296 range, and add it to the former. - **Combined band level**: 32.2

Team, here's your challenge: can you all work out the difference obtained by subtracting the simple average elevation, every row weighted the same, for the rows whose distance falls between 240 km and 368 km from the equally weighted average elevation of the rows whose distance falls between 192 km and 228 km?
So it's 1.2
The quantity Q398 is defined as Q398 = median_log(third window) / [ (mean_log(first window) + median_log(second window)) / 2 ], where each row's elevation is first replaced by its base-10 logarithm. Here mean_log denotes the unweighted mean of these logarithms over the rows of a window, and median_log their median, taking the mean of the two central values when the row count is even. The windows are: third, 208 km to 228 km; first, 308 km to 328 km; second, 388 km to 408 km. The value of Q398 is 1.08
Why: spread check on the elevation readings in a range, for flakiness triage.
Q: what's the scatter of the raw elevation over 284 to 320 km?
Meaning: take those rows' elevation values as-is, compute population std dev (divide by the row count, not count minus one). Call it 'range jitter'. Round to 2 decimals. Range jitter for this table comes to 1.83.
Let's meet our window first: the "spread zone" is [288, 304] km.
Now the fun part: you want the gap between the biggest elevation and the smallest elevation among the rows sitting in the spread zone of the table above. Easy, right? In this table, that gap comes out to 1.0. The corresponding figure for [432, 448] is 1.3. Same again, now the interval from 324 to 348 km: 7.4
